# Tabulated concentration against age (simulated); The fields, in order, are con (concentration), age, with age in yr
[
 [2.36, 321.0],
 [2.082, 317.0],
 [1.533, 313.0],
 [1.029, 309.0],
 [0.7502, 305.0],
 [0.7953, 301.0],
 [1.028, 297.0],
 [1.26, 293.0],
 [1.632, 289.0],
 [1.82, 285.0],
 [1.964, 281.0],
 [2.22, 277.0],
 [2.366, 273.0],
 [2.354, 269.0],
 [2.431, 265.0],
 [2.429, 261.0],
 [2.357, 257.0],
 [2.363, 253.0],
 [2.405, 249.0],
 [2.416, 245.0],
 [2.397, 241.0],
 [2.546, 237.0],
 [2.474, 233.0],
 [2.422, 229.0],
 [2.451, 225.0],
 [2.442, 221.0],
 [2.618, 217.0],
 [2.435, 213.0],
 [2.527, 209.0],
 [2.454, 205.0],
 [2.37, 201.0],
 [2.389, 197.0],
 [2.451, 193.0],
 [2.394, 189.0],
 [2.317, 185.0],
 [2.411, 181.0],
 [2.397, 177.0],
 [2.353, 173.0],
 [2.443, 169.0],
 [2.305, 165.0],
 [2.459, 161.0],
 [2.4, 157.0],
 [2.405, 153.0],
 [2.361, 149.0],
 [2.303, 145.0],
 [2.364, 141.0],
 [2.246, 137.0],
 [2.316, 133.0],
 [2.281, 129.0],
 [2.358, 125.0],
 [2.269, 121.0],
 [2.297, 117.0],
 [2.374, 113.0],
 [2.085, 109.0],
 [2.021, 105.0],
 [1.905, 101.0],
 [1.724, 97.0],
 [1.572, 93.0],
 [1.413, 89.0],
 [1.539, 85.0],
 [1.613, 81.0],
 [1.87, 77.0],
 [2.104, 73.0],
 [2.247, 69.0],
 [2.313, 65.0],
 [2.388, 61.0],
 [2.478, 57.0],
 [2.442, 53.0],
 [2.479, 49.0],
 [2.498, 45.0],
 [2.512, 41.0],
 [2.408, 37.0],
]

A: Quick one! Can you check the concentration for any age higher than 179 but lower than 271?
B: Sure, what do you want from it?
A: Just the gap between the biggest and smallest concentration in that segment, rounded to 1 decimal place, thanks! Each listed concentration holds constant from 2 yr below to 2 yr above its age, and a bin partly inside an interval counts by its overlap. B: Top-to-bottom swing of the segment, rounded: 0.3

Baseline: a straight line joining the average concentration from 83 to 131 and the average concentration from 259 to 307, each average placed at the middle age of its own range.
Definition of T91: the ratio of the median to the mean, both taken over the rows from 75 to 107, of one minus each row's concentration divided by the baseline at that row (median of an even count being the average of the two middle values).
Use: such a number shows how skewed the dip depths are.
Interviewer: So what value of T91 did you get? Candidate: 1.14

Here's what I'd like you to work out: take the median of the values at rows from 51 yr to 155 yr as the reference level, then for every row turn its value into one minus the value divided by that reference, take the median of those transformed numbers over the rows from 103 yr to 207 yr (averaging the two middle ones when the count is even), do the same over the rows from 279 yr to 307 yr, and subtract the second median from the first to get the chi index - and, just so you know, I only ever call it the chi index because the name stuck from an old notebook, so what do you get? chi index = -0.48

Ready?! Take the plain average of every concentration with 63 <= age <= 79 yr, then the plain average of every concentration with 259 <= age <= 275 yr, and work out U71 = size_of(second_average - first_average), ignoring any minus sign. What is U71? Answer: 0.26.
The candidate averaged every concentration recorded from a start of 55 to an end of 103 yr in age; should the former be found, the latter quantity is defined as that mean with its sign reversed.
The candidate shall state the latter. -1.9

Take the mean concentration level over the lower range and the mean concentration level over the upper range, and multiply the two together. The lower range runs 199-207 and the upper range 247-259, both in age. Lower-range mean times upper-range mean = 5.7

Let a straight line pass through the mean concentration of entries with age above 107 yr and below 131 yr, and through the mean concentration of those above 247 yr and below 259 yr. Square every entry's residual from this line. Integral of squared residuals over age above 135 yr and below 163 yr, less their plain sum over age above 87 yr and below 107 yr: -1.4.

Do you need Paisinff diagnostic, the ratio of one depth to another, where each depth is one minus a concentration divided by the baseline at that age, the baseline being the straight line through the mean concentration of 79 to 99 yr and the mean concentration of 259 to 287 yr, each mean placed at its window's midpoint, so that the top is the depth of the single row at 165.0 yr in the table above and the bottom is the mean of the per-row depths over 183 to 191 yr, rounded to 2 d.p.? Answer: 1.11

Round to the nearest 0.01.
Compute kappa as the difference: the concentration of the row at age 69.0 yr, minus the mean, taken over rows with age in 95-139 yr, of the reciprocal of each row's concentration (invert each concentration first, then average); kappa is 1.78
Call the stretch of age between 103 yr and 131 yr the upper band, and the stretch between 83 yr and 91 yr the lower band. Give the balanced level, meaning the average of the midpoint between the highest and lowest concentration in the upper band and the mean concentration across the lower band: 1.84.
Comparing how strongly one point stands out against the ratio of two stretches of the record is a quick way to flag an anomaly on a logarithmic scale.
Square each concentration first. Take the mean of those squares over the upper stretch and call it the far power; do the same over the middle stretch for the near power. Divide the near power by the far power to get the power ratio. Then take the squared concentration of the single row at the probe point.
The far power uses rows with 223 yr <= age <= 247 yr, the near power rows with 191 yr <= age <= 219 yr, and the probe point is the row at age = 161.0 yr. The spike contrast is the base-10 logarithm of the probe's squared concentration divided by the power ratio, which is 0.8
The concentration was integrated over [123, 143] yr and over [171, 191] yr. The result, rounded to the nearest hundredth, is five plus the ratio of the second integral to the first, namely 6.03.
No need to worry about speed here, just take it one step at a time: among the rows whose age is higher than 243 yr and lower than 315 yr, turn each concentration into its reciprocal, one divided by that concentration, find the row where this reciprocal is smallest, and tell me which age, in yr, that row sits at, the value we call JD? 265.0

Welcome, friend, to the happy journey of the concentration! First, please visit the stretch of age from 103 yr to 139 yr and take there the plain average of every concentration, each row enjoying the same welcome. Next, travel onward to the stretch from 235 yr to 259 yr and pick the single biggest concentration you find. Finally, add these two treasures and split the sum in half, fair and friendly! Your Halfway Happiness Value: 2.40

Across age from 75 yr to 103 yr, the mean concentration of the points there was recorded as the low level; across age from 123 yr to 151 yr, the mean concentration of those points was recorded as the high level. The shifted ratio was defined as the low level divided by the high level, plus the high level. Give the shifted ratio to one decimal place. 3.0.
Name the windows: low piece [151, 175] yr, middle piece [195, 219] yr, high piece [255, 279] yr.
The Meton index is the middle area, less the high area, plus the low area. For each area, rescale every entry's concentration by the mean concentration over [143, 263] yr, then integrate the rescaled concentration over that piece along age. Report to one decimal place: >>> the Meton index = 24.8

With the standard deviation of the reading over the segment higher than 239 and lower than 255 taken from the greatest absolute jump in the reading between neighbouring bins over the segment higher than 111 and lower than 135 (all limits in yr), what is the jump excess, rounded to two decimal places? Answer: 0.07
